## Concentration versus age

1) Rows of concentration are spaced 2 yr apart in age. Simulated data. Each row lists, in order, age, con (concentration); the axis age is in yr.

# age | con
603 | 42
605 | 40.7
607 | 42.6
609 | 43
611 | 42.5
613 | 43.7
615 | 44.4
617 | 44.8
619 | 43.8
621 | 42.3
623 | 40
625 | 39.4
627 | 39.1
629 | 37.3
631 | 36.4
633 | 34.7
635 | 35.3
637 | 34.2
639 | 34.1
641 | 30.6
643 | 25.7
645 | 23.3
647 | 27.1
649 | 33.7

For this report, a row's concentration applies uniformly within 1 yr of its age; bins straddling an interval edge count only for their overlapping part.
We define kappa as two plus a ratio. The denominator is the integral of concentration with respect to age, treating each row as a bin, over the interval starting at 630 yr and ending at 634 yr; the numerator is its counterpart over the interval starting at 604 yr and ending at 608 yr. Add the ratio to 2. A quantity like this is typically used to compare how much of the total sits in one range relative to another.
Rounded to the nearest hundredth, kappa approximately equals 3.17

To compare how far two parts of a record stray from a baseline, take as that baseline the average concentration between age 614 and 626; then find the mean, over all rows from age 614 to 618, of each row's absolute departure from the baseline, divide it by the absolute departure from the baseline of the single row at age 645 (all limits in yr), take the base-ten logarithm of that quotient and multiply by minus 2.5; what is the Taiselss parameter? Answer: 2.4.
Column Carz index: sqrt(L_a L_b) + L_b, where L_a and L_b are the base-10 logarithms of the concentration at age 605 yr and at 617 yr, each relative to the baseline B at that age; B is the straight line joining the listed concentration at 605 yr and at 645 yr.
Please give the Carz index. 0.101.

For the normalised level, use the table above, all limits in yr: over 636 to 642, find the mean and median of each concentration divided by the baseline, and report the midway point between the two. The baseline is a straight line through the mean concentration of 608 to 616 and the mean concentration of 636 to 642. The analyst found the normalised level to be 1.01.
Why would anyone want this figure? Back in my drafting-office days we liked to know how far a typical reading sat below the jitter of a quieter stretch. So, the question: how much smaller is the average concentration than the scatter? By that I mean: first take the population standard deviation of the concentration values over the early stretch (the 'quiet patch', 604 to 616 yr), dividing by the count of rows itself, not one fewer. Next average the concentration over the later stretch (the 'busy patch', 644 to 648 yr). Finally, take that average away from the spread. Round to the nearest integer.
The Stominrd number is -24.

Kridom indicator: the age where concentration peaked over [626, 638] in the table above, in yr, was 627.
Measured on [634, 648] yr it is 635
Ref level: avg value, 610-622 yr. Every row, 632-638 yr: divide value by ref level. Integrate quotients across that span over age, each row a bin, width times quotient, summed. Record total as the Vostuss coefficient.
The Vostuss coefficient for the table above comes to 4.8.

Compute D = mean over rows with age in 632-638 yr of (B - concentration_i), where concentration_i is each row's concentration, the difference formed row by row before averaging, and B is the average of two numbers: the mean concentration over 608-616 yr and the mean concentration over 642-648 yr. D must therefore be 0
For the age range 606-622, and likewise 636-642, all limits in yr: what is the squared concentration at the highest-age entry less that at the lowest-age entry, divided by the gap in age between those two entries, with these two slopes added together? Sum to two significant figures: -60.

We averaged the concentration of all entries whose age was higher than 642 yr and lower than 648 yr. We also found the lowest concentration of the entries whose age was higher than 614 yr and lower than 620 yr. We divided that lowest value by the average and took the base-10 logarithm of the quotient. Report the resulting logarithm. 0.24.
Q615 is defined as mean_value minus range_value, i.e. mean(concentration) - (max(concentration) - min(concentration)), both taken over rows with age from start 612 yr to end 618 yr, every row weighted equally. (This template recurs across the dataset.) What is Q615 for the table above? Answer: 43.2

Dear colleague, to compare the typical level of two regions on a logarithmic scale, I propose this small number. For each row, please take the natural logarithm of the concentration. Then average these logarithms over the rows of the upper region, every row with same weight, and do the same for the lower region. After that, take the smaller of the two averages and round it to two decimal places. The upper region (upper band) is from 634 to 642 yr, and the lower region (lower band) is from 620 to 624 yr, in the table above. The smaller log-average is 3.51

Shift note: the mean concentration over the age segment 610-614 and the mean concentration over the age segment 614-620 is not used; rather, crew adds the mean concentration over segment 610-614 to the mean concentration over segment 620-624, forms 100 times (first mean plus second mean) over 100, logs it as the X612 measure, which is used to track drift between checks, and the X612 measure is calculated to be 84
